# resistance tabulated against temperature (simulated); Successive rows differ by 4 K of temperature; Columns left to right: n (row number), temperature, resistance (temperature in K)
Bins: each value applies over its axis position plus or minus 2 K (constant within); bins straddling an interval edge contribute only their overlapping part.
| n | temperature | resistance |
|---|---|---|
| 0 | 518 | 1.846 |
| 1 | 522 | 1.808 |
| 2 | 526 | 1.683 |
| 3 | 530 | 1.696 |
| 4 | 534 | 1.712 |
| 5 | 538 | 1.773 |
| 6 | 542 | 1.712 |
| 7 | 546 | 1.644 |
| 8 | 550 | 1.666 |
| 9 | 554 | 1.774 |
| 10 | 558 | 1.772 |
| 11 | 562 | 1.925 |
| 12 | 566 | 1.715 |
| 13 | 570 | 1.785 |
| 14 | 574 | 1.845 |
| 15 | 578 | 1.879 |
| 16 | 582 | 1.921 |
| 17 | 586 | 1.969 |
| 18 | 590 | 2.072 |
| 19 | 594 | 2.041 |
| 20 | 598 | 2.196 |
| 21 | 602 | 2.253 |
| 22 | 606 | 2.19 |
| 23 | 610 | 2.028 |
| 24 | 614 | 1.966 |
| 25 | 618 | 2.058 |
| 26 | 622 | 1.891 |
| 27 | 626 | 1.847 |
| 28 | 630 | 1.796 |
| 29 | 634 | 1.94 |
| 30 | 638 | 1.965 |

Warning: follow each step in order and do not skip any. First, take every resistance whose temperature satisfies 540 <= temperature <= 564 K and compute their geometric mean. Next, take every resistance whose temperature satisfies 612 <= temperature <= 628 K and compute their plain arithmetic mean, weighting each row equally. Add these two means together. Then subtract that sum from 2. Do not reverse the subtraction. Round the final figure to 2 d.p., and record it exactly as -1.69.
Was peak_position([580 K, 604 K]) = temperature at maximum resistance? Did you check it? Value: 602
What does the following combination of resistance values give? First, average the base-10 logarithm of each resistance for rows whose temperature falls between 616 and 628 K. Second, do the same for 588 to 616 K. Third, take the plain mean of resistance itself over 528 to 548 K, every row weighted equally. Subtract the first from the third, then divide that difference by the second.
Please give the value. 4.40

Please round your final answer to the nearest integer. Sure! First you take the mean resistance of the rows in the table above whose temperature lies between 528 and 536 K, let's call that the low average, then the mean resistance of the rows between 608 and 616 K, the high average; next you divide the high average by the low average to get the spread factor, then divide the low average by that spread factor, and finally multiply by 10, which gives 15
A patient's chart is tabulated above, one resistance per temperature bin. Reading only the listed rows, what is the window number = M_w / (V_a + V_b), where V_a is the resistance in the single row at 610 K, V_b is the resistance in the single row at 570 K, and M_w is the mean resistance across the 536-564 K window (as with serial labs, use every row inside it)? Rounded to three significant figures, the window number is 0.460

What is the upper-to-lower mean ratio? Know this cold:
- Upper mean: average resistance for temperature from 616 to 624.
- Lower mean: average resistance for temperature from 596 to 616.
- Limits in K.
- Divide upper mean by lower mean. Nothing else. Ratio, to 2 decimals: 0.93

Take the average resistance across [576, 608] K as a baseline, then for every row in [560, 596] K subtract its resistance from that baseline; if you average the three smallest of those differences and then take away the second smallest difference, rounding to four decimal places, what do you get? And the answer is 0.0137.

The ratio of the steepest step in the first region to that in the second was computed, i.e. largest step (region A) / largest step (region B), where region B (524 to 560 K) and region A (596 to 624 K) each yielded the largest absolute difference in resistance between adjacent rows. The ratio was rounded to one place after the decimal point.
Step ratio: 1.5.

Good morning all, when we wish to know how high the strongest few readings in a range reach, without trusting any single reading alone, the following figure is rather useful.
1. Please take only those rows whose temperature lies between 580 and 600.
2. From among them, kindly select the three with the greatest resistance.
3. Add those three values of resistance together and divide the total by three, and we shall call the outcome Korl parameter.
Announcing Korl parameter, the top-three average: 2.1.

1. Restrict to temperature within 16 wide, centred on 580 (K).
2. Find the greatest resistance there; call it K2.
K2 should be 1.969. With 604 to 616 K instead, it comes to 2.19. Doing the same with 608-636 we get 2.058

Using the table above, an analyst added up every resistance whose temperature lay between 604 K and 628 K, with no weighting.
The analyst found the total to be 12.0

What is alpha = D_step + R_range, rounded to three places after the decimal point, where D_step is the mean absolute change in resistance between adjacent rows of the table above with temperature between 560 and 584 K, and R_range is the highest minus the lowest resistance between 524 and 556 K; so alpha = 0.213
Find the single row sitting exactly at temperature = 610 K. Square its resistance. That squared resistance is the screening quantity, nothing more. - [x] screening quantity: 4.11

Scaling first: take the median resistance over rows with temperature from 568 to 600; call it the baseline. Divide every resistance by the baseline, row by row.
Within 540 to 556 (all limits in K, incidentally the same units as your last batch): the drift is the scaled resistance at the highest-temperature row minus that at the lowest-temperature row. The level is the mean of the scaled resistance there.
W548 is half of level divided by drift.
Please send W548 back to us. 14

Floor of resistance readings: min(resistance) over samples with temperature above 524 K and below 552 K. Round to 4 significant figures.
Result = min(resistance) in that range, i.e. 1.644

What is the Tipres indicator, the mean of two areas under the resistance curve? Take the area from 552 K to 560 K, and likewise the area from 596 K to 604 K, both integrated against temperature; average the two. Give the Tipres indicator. 16.0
